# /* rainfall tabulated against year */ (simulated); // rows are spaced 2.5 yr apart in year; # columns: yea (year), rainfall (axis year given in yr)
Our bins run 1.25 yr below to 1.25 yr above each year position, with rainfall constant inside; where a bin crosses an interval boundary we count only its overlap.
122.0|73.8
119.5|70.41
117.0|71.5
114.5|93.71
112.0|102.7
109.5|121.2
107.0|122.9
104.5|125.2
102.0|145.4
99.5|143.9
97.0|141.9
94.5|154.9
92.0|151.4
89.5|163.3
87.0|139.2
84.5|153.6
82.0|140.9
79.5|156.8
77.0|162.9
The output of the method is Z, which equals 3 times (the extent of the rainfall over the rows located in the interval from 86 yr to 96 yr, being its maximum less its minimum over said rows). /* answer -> 72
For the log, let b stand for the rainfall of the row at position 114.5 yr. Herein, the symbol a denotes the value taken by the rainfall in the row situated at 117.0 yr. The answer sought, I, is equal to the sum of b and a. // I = 165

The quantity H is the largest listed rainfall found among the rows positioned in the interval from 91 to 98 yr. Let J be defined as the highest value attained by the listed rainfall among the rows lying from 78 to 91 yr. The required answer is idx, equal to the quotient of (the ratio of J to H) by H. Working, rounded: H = 154.9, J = 163.3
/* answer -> 0.0068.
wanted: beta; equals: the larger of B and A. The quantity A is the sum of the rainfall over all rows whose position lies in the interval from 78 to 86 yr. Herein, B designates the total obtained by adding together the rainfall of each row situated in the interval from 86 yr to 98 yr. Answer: 751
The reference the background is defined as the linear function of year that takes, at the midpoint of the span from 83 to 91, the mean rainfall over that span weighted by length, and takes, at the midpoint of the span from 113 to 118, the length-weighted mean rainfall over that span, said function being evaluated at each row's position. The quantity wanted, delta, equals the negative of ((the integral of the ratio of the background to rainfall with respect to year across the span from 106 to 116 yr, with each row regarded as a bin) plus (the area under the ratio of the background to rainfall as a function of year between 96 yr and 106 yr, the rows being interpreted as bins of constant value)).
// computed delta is -17.3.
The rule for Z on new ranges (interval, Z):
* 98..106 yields 61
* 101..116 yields 155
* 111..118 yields 94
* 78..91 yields 72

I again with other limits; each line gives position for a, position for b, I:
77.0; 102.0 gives 308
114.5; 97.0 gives 236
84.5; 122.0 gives 227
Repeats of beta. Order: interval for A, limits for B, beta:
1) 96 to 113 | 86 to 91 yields 903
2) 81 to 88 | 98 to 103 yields 434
